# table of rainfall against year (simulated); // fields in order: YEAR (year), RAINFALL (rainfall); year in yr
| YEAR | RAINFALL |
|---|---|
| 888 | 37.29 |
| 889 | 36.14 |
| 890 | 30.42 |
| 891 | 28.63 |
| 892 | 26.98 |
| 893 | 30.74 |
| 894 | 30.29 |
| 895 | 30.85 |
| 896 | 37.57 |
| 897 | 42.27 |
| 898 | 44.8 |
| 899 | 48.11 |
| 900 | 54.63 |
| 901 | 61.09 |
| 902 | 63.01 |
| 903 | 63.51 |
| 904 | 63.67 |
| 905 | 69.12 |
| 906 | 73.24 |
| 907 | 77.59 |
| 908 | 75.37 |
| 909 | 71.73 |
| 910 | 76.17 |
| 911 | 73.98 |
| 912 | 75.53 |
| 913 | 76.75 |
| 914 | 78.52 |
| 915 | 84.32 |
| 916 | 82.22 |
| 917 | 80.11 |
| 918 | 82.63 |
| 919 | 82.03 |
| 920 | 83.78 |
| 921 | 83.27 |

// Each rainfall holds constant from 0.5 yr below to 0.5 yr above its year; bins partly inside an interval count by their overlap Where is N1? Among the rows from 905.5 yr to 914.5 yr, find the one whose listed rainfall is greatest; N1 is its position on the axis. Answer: 914 yr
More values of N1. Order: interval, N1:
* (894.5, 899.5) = 899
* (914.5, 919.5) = 915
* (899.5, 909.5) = 907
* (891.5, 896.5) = 896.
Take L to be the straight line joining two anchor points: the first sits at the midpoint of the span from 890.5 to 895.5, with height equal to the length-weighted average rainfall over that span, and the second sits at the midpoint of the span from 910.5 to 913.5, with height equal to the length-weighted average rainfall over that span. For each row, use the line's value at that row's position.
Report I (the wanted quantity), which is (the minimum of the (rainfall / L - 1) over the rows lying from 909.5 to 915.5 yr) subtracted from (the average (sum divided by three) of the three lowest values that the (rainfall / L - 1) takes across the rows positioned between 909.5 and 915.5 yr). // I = 0.010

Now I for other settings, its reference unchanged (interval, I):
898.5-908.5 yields 0.032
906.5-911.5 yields 0.035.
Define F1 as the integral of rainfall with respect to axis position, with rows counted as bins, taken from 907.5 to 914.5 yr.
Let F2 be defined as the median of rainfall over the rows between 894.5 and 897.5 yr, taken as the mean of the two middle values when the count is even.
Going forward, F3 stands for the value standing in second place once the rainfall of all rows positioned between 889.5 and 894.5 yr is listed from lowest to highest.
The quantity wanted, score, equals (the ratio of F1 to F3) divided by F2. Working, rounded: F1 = 528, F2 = 38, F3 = 28.63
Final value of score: 0.491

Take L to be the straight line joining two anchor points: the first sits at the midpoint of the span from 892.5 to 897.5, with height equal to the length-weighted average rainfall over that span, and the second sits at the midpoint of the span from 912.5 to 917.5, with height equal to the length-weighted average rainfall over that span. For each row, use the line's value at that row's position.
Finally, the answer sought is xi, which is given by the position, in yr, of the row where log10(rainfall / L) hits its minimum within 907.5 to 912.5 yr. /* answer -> 912 yr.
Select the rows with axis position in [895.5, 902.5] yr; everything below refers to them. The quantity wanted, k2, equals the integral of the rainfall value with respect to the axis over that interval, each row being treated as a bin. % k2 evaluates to 351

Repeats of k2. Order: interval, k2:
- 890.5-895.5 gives 147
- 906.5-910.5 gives 301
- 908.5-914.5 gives 453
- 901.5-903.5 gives 127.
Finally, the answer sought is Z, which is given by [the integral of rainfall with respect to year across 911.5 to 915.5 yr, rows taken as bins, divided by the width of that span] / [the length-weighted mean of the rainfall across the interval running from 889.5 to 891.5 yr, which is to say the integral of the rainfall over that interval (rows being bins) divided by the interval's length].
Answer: 2.7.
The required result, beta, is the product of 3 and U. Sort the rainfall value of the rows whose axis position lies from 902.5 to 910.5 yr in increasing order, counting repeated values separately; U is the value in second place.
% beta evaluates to 191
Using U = 63.67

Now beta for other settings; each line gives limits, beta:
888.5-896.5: 86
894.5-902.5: 113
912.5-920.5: 236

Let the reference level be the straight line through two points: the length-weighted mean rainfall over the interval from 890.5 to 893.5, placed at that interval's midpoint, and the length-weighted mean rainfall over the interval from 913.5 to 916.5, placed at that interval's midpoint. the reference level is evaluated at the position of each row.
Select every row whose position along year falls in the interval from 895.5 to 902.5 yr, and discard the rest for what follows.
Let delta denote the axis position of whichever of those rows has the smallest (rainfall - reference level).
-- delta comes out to 896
